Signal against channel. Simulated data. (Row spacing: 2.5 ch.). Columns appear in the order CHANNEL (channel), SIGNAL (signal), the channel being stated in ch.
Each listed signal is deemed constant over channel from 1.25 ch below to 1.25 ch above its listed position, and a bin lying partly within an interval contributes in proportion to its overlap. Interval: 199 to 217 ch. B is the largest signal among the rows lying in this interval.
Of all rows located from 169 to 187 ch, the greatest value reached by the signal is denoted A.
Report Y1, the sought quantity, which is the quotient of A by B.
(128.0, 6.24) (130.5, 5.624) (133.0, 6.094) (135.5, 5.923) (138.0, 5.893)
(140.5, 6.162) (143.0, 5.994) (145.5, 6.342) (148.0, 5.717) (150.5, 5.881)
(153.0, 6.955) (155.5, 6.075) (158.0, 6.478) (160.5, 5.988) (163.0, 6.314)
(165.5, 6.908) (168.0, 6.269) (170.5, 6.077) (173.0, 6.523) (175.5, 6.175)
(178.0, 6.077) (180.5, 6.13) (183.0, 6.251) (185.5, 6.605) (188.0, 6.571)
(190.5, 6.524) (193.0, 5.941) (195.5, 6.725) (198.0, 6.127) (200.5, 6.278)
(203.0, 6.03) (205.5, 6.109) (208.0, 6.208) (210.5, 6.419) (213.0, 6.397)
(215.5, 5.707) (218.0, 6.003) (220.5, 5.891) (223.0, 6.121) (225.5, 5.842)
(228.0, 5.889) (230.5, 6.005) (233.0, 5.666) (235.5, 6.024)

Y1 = 1.03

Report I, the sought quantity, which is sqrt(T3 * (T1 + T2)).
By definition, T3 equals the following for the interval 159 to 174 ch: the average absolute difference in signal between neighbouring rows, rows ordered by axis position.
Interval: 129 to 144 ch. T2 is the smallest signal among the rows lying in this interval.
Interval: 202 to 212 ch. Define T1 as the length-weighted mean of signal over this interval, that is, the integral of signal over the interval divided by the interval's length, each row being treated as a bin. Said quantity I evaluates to 2.28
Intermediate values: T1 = 6.20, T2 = 5.624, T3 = 0.44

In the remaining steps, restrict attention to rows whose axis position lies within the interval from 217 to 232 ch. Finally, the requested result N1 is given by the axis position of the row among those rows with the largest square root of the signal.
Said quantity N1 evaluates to 223.0 ch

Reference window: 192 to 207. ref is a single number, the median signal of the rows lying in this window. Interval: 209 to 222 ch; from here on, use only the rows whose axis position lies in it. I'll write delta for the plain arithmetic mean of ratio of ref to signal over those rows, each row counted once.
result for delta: 1.01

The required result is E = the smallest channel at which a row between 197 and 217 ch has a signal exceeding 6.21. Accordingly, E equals 200.5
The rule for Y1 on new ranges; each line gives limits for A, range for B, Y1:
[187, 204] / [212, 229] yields 1.05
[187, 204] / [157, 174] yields 0.97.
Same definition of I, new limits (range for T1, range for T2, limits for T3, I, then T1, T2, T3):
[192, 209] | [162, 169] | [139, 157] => 2.60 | 6.21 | 6.269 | 0.54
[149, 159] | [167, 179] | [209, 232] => 1.67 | 6.33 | 6.077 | 0.22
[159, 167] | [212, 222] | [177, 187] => 1.46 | 6.40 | 5.707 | 0.18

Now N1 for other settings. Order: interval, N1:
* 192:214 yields 195.5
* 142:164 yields 153.0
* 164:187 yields 165.5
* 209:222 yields 210.5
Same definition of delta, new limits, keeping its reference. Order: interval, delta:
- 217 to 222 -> 1.03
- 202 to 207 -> 1.01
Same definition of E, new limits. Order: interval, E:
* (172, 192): 173.0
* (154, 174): 158.0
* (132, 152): 145.5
